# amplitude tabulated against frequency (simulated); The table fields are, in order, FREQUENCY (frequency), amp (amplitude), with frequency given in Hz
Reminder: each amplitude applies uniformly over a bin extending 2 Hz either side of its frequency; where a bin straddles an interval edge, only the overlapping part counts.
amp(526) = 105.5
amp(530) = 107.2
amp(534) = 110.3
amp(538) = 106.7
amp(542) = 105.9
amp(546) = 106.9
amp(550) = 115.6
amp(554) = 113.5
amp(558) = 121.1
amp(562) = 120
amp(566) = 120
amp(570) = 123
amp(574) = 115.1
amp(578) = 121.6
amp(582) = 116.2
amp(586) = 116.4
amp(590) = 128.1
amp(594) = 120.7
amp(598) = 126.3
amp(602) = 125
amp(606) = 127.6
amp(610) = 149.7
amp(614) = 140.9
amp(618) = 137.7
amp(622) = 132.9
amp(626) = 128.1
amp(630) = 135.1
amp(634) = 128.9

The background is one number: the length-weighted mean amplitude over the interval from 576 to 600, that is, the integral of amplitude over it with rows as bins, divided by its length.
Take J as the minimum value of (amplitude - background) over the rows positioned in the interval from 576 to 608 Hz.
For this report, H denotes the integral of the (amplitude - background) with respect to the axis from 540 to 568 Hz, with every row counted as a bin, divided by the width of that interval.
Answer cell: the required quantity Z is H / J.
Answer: 1.3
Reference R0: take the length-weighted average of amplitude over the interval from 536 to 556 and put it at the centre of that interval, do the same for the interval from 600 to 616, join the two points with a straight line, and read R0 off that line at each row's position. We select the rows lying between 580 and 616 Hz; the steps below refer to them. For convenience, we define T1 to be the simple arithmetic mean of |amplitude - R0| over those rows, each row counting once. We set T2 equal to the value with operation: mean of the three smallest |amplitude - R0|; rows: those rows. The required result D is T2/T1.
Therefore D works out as 0.37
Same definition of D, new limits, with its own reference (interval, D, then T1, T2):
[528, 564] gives 0.29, 3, 1.0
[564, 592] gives 0.26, 5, 1.2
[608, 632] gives 0.53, 9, 4.6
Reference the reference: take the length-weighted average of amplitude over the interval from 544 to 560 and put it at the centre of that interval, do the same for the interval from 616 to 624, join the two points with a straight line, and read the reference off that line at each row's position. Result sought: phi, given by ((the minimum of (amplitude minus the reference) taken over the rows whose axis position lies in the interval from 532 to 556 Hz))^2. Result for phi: 30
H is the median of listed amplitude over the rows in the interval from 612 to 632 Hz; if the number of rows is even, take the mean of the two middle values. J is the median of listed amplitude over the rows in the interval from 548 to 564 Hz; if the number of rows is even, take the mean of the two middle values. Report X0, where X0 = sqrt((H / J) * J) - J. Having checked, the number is -106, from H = 135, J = 118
